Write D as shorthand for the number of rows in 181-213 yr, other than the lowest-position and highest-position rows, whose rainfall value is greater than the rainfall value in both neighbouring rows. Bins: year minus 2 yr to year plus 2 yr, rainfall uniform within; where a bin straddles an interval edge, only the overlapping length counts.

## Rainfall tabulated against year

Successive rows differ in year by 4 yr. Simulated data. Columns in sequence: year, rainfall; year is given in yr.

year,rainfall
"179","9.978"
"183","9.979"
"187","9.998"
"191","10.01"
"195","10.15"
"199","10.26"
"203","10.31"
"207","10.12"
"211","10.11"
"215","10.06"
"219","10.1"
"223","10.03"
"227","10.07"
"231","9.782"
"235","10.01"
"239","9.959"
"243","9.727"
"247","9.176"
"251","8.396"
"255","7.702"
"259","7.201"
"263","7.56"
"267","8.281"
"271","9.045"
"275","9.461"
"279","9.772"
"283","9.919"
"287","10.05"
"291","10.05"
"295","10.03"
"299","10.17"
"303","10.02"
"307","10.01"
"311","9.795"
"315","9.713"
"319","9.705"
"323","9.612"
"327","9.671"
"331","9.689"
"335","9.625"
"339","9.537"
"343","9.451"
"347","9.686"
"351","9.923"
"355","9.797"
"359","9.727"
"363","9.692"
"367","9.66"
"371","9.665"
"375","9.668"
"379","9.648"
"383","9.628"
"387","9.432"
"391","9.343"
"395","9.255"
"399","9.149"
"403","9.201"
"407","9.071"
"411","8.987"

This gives 1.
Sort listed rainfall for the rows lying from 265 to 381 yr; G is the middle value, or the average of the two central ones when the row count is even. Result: 9.7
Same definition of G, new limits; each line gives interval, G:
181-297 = 10.0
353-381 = 9.7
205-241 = 10.1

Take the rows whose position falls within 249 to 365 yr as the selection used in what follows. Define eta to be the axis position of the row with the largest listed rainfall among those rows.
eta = 299 yr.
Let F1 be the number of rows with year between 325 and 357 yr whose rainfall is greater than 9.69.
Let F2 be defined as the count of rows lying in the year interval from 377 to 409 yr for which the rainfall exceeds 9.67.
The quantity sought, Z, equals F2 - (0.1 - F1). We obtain 2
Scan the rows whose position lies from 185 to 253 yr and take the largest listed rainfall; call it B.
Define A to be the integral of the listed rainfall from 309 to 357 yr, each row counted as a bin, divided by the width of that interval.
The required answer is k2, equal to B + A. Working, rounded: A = 9.7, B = 10.31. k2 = 20.0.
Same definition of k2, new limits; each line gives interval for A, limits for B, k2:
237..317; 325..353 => 19.2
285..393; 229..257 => 19.8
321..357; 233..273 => 19.7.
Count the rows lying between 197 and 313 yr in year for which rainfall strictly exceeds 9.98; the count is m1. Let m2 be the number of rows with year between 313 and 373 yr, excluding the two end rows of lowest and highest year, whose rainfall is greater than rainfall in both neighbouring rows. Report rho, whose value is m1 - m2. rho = 13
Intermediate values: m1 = 15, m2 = 2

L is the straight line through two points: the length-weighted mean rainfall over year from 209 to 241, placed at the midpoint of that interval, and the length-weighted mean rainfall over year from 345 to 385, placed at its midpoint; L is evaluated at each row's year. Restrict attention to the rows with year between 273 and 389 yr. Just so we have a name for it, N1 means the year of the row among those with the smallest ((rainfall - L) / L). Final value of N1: 275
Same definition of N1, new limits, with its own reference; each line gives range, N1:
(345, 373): 347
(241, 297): 259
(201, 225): 223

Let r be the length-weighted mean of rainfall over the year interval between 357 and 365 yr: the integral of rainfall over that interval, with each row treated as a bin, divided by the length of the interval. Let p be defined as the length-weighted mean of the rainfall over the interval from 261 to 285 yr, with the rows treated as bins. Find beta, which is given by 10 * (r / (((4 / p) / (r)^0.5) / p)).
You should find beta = 6135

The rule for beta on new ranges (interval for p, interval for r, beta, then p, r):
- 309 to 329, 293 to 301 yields 7549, 9.7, 10.1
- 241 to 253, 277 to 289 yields 6462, 9.1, 9.9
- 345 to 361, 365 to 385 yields 7177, 9.8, 9.7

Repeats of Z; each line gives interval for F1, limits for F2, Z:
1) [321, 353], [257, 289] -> 4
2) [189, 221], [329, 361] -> 13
